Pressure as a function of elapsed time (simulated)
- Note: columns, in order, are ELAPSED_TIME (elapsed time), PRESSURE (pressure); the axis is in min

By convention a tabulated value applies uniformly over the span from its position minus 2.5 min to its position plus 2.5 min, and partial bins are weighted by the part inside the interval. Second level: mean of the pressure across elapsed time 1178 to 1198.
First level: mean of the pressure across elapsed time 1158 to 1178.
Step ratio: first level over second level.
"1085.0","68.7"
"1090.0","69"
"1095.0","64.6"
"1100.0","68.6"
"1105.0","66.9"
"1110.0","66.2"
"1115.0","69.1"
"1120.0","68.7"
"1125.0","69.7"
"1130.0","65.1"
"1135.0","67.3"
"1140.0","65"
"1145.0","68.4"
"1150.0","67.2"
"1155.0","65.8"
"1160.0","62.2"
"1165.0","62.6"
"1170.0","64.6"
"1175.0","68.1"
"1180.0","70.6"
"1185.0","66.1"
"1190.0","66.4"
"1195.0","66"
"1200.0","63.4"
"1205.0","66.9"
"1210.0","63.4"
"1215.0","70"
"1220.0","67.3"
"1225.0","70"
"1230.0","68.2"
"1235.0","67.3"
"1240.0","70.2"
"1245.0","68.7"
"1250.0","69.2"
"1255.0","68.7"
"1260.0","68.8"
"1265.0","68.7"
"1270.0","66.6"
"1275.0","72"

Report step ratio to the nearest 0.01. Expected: 0.96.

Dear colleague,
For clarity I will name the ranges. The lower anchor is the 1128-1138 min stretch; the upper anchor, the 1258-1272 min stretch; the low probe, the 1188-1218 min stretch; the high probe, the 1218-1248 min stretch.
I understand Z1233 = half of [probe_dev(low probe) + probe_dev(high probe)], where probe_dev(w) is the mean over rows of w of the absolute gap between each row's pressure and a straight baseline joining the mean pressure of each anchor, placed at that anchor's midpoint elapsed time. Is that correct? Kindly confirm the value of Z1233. 1.61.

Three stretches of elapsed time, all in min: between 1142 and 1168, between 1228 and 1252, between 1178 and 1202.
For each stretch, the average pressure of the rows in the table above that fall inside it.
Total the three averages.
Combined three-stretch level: 200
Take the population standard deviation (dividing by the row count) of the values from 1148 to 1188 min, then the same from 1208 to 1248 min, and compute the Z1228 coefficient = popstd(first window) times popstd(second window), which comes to 5.5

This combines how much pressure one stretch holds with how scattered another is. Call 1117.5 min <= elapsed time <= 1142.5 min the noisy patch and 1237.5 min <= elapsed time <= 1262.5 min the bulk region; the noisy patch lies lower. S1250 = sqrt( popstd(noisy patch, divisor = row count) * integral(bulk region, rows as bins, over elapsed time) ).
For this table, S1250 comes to 57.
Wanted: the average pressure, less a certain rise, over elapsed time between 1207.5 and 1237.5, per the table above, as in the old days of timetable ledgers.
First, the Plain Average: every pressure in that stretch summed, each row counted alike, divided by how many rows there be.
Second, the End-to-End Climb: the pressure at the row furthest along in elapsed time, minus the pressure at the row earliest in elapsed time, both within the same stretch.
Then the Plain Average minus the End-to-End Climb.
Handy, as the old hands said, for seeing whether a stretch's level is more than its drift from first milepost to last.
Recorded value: 63.8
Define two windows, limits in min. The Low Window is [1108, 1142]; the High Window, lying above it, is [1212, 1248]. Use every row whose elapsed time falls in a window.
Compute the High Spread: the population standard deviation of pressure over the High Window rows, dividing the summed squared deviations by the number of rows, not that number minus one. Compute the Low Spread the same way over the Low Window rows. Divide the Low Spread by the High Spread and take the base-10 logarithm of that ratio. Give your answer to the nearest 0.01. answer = 0.18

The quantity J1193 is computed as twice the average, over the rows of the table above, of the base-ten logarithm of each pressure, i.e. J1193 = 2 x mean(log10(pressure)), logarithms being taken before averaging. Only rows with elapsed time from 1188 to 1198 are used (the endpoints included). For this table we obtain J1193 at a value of 3.64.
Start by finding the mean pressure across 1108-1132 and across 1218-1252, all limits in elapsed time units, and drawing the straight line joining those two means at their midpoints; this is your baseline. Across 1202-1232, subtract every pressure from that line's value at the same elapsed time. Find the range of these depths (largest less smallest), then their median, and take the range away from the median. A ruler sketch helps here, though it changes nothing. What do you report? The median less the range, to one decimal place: -5.7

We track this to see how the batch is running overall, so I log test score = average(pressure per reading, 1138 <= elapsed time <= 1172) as 65.1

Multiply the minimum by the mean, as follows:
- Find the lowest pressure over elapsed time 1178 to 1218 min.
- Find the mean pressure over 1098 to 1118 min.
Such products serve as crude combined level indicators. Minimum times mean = 4292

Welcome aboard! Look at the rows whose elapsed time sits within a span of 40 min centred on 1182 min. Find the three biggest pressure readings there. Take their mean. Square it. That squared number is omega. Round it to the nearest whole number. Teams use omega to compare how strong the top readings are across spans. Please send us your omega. 4674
